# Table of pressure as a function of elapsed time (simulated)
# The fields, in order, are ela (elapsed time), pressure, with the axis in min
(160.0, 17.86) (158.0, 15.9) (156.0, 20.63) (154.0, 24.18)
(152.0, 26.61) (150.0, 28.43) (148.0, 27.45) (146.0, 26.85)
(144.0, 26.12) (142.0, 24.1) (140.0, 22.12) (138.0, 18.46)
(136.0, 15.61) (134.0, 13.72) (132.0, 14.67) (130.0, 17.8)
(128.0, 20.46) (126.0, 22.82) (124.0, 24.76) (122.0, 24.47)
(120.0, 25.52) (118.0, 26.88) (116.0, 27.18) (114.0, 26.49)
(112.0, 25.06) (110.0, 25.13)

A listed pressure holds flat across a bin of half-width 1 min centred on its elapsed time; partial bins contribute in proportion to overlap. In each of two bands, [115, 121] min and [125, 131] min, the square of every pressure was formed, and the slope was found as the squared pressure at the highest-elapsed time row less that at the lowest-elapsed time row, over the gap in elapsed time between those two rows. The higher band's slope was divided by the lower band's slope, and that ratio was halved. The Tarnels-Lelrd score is 1.2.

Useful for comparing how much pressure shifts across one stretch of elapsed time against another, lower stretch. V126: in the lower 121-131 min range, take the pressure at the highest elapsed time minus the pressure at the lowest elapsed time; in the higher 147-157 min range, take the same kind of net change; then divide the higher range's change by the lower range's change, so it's 1.0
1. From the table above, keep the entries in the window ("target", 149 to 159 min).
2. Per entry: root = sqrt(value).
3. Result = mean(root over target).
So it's 4.8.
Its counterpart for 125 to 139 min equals 4.2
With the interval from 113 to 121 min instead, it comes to 5.1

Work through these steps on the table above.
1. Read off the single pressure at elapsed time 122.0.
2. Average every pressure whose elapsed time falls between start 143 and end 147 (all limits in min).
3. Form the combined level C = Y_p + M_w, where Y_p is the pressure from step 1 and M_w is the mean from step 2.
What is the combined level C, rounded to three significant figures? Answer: 51.0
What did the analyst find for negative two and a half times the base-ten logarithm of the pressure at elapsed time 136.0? -2.98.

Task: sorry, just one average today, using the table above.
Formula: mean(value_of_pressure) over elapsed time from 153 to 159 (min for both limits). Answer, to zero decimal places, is 20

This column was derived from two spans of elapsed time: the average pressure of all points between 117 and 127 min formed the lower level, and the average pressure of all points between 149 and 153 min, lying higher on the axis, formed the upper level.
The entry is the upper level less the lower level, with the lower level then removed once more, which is -22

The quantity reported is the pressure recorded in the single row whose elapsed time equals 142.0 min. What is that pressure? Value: 24.1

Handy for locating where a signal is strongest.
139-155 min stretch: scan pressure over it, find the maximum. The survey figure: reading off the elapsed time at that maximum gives 150.0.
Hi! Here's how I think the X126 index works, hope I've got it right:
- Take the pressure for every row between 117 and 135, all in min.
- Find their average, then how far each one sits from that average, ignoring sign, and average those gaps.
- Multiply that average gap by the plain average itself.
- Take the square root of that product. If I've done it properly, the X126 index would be 9.3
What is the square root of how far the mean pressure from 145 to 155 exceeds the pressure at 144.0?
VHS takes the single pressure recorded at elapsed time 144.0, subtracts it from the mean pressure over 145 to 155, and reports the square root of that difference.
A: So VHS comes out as 0.76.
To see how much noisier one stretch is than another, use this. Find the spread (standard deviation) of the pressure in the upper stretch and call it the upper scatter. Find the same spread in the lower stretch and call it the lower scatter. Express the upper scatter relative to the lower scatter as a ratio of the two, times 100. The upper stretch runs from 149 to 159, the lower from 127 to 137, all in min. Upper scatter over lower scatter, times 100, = 185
